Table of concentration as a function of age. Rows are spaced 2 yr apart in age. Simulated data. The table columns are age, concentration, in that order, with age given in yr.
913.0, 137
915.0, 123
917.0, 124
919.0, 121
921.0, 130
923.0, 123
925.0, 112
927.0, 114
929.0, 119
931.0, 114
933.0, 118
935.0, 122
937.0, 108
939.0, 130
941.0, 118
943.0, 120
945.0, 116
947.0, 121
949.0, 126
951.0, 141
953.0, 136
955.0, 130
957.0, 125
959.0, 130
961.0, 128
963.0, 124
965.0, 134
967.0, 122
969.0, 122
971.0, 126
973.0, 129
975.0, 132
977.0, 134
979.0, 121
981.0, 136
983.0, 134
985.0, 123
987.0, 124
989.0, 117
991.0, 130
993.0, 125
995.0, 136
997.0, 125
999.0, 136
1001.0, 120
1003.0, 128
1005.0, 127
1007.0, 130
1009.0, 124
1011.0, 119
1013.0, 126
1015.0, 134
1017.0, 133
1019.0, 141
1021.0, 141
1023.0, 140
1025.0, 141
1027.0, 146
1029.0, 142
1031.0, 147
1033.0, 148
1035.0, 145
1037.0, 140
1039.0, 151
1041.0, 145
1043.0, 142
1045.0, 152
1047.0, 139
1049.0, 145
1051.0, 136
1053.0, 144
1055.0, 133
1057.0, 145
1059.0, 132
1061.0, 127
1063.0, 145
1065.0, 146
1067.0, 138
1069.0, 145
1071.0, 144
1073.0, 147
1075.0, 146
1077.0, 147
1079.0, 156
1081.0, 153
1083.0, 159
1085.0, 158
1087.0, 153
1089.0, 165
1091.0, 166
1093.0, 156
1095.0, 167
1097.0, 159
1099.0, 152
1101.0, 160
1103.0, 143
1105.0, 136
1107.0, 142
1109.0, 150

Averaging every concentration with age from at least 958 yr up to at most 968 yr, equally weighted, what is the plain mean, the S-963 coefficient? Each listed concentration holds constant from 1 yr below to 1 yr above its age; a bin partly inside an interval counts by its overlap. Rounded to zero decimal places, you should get 128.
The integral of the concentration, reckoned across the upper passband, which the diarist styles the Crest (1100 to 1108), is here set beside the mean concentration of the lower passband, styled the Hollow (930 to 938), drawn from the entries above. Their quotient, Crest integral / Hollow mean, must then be 10.1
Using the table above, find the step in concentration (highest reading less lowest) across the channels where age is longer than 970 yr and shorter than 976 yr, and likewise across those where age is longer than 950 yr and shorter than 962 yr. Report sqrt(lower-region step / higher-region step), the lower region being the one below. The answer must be 1.63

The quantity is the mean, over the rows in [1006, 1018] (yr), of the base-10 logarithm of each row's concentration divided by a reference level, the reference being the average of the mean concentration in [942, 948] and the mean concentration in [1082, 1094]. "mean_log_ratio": -0.04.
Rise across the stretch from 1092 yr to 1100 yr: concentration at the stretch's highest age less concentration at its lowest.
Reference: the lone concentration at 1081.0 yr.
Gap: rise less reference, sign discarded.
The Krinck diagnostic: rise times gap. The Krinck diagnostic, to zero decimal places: -628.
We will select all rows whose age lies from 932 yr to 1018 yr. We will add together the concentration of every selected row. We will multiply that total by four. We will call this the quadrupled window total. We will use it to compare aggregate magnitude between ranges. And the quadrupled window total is 21760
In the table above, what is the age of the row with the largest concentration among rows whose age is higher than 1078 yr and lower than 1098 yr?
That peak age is 1095.0 yr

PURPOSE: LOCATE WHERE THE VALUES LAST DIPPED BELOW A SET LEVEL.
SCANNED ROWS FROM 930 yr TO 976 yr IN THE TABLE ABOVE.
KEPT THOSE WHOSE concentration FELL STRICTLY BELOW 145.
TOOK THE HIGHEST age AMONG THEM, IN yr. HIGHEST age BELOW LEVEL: 975.0 yr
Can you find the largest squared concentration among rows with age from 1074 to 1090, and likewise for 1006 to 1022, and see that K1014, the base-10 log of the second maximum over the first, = -0.14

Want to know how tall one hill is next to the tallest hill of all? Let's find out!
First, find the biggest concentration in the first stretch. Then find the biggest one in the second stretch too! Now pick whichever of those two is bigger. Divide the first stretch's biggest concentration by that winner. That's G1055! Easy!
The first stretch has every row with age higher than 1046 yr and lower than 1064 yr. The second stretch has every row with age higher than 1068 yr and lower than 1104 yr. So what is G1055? 0.87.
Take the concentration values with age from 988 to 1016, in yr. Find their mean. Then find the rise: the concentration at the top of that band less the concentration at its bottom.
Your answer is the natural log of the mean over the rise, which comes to 2.0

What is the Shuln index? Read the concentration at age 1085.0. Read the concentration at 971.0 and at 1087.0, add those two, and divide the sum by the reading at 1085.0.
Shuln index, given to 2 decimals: 1.77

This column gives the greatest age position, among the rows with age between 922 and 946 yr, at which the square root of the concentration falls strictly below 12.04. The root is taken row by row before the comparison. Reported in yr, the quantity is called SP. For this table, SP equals 945.0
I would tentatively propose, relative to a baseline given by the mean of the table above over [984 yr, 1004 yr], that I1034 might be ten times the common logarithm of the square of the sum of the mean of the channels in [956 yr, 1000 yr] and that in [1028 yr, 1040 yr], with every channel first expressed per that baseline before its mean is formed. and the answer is 6.7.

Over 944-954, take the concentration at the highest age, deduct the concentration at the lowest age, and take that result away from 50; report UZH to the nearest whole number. 30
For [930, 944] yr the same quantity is 44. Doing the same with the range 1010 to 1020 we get 28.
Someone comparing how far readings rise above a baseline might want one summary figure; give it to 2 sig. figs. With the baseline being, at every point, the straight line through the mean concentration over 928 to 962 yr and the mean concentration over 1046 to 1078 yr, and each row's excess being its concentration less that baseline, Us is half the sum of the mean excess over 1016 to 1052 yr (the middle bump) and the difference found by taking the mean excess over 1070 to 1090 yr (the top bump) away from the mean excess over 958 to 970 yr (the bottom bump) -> -1.4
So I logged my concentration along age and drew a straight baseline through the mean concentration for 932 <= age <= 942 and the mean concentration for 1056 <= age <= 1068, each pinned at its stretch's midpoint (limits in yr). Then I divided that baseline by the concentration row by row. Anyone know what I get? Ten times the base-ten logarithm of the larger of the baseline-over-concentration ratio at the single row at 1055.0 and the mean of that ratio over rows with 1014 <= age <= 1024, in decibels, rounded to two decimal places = 0.15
